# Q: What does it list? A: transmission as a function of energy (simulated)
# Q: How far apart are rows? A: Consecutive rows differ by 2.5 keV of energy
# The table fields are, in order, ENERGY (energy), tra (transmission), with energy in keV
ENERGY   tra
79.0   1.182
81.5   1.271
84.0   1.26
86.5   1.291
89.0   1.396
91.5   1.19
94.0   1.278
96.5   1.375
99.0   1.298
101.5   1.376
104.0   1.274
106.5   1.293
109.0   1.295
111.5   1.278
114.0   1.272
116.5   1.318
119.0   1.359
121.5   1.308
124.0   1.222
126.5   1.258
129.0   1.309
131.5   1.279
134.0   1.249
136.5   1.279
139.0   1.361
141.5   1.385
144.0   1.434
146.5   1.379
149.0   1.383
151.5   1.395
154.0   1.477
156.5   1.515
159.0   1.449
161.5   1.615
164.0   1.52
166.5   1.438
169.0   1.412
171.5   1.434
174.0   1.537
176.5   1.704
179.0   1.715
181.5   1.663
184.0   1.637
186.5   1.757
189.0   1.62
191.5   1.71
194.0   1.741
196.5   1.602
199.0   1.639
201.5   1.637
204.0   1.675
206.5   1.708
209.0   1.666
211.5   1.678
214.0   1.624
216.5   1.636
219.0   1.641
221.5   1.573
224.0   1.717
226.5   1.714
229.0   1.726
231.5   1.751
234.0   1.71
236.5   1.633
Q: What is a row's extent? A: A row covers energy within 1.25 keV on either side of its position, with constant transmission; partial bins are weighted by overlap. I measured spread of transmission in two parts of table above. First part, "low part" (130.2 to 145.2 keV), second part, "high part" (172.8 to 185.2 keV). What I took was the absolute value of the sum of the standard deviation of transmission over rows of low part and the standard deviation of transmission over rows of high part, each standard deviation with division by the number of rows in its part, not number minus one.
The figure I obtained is 0.130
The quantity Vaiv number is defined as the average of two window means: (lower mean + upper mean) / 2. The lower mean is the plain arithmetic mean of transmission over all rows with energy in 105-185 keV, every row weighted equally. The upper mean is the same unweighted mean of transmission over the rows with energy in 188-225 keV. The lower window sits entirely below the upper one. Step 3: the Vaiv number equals 1.53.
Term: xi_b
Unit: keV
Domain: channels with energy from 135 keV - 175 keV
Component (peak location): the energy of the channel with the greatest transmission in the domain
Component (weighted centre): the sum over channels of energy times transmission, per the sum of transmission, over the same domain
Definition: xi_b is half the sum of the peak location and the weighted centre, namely 158.6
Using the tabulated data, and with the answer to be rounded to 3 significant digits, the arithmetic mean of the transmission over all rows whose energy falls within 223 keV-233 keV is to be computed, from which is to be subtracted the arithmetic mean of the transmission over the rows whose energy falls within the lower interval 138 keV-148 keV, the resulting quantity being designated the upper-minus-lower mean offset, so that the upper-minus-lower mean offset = 0.337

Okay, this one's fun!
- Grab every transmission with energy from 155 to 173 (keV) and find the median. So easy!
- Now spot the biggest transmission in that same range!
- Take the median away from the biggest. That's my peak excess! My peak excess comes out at 0.17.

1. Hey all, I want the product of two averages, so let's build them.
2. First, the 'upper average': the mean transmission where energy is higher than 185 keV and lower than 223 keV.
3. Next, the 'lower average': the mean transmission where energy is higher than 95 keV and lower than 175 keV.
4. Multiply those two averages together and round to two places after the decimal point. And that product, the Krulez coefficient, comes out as 2.27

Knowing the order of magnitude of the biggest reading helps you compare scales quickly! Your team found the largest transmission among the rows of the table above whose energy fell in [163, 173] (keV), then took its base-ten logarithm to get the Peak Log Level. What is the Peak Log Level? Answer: 0.18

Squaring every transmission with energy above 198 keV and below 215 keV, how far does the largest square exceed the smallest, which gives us 0.28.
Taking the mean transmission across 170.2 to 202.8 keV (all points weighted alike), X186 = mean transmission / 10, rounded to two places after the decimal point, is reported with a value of 0.16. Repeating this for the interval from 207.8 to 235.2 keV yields 0.17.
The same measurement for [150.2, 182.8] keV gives 0.15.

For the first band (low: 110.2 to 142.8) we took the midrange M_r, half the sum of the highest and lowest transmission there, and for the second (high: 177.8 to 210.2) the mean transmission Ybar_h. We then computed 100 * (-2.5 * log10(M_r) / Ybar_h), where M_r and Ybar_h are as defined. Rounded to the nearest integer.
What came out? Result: -17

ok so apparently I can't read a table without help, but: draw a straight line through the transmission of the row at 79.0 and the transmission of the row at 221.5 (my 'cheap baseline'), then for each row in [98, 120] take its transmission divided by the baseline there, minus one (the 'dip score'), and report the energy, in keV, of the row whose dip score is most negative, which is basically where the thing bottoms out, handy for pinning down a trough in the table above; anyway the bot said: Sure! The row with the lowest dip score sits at 114.0 keV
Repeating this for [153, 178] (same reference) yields 169.0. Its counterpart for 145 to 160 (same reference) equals 149.0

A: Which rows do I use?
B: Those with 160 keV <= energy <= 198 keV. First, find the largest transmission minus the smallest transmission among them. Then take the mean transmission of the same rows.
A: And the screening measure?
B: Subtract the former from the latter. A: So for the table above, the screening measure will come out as 1.26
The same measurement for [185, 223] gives 1.48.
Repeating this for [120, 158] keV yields 1.06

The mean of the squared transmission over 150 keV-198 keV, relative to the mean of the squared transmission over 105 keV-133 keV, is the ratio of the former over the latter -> 1.50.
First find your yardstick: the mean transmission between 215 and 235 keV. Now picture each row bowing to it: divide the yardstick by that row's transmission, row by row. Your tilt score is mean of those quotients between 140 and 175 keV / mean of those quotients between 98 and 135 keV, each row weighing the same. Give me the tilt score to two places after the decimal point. 0.89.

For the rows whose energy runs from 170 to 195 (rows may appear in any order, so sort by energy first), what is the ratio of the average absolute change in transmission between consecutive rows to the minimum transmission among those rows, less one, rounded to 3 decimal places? -0.943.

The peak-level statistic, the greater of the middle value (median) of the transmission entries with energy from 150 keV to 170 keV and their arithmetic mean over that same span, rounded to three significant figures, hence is 1.48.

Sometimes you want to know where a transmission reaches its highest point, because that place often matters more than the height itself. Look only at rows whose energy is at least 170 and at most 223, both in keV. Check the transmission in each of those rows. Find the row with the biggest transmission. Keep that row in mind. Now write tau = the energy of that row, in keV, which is 186.5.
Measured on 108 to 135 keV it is 119.0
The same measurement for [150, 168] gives 161.5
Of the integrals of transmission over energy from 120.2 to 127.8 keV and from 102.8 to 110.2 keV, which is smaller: 9.5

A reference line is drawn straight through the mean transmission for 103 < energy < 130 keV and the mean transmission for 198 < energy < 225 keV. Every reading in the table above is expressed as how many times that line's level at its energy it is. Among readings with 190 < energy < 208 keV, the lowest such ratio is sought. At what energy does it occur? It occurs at 196.5 keV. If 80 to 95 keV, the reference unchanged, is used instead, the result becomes 91.5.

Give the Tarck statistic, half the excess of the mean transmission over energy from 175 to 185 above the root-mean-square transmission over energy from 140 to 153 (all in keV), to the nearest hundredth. 0.14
